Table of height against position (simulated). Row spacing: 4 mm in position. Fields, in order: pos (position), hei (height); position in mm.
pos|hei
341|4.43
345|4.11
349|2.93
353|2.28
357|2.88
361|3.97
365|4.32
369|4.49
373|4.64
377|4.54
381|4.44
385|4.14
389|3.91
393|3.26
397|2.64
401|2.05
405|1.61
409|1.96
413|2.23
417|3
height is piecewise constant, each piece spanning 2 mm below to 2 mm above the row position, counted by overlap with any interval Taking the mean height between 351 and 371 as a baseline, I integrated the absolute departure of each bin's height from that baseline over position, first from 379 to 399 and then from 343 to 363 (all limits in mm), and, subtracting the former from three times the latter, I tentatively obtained 30.9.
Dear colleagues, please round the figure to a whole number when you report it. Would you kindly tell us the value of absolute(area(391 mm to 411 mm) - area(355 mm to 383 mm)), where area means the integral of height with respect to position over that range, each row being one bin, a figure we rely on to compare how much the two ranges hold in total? 71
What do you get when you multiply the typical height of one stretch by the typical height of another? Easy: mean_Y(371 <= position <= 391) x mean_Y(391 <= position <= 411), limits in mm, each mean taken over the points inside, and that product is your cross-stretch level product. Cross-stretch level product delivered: 10.0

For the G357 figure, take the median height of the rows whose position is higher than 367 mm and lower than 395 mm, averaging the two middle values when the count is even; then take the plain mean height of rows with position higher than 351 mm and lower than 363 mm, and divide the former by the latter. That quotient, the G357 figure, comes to 1.5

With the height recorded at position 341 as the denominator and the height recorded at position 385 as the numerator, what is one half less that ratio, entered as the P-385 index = -0.4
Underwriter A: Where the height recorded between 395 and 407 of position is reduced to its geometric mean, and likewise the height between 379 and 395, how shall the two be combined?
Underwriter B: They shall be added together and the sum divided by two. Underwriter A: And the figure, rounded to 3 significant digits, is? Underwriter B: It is 2.99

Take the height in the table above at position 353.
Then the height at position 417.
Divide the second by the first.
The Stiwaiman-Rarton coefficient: 1.32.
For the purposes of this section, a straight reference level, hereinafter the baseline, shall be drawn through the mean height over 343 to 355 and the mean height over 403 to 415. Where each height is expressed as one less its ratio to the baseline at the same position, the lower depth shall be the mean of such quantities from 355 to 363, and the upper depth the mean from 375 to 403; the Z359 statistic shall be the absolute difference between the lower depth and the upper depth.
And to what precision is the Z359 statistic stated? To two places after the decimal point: 0.34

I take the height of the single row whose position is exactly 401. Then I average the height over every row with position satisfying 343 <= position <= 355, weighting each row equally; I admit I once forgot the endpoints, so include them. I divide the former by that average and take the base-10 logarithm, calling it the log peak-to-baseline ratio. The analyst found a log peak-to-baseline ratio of -0.18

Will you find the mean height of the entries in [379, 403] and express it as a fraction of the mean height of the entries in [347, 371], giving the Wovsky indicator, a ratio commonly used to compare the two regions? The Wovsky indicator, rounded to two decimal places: 0.98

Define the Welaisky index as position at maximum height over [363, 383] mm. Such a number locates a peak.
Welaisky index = 373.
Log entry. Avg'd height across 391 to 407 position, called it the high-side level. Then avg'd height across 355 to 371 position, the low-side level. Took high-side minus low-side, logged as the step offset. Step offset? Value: -1.5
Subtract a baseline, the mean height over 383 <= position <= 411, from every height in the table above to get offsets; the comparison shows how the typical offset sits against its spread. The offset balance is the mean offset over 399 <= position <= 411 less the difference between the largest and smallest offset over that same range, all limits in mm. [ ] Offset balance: -1.4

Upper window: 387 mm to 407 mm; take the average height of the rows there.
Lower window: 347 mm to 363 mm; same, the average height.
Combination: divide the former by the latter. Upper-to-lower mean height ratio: 0.89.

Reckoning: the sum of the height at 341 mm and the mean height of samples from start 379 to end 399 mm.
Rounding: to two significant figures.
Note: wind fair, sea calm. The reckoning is 8.1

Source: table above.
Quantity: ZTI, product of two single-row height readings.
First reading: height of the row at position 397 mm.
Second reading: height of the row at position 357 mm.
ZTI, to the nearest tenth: 7.6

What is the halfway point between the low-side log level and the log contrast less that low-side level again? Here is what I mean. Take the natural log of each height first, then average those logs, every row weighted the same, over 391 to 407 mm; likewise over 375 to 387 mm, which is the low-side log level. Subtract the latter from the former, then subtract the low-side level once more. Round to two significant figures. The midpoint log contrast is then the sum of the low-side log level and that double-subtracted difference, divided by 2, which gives -0.32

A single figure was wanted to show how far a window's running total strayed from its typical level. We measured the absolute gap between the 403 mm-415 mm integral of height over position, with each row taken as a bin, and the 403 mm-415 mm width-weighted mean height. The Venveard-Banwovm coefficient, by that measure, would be 21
